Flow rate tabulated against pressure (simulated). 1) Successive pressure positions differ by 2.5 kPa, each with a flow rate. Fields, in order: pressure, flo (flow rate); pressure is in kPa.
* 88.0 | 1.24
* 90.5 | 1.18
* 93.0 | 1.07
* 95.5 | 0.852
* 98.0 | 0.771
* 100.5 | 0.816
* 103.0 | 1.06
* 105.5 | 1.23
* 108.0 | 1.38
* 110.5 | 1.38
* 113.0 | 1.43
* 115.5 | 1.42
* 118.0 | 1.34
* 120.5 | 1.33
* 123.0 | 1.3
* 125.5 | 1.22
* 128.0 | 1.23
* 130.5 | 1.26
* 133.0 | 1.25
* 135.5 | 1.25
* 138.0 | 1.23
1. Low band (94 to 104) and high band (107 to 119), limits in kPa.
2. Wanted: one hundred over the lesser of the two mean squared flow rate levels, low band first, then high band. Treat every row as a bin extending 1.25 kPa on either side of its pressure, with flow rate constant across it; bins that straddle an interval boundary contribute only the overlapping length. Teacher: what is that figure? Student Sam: 129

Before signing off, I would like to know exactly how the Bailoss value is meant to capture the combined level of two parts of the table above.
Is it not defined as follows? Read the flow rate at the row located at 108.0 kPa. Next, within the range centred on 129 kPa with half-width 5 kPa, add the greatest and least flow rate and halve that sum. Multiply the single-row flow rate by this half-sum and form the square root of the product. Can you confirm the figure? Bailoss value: 1.31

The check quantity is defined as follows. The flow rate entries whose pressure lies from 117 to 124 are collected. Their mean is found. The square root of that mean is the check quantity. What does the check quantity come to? 1.150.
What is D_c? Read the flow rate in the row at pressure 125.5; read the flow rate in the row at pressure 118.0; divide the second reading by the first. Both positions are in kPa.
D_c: 1.1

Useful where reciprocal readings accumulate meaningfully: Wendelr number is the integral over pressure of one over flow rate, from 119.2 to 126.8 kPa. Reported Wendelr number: 5.9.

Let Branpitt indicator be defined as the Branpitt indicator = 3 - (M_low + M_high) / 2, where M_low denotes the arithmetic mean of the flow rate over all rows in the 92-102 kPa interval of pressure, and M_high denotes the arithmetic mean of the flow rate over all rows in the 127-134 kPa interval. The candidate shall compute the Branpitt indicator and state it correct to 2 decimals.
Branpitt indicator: 1.94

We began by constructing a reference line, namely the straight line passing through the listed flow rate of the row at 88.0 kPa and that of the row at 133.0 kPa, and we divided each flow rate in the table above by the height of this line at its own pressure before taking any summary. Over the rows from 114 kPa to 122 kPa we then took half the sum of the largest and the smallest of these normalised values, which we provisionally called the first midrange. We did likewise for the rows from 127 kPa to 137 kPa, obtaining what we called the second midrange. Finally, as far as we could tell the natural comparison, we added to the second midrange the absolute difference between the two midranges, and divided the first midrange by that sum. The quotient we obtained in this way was 1.00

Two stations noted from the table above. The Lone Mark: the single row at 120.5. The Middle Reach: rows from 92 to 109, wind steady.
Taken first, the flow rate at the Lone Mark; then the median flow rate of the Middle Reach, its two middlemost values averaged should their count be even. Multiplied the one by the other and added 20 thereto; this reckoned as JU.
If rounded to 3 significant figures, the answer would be 21.4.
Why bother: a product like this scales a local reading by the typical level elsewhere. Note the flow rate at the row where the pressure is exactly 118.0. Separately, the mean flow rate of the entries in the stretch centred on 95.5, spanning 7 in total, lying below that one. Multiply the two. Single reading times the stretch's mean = 1.20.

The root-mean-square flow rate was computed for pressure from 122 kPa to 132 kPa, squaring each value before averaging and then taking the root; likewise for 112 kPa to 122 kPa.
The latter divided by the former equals 1.10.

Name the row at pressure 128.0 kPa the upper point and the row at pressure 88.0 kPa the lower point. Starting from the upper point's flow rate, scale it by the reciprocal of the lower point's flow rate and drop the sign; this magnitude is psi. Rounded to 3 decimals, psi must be 0.992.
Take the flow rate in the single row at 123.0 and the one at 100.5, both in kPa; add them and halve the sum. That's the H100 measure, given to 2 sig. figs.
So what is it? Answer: 1.1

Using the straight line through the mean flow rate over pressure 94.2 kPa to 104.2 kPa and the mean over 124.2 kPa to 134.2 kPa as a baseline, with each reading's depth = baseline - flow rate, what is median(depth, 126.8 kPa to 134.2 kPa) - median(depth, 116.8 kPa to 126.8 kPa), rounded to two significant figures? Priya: 0.16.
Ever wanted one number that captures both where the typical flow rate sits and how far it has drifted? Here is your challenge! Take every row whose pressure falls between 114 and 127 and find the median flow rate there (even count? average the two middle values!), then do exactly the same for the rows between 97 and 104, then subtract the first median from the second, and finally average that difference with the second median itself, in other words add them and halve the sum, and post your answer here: 0.15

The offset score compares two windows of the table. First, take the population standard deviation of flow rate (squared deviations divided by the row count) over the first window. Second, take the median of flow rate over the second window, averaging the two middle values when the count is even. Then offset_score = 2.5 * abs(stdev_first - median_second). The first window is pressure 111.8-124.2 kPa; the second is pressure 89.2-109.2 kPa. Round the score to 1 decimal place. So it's 2.5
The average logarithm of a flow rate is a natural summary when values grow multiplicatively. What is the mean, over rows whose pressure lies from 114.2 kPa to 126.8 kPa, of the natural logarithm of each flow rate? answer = 0.28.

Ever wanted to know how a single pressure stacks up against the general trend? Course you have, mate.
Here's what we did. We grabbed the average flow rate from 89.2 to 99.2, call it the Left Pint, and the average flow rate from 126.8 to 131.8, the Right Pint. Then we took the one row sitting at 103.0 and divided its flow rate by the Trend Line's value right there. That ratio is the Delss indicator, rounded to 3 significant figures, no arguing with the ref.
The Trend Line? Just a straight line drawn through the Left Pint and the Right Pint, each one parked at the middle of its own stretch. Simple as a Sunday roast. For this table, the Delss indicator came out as 1.02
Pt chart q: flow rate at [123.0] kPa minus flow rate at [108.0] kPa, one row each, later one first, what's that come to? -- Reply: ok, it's -0.08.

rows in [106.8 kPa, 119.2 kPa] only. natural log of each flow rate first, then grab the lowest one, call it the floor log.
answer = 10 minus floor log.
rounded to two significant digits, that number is 9.7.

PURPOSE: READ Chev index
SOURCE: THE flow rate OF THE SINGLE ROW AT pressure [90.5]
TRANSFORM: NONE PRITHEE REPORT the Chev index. 1.18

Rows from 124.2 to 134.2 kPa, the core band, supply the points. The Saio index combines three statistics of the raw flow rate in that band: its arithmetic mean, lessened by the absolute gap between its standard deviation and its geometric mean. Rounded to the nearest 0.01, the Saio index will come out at 0.02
